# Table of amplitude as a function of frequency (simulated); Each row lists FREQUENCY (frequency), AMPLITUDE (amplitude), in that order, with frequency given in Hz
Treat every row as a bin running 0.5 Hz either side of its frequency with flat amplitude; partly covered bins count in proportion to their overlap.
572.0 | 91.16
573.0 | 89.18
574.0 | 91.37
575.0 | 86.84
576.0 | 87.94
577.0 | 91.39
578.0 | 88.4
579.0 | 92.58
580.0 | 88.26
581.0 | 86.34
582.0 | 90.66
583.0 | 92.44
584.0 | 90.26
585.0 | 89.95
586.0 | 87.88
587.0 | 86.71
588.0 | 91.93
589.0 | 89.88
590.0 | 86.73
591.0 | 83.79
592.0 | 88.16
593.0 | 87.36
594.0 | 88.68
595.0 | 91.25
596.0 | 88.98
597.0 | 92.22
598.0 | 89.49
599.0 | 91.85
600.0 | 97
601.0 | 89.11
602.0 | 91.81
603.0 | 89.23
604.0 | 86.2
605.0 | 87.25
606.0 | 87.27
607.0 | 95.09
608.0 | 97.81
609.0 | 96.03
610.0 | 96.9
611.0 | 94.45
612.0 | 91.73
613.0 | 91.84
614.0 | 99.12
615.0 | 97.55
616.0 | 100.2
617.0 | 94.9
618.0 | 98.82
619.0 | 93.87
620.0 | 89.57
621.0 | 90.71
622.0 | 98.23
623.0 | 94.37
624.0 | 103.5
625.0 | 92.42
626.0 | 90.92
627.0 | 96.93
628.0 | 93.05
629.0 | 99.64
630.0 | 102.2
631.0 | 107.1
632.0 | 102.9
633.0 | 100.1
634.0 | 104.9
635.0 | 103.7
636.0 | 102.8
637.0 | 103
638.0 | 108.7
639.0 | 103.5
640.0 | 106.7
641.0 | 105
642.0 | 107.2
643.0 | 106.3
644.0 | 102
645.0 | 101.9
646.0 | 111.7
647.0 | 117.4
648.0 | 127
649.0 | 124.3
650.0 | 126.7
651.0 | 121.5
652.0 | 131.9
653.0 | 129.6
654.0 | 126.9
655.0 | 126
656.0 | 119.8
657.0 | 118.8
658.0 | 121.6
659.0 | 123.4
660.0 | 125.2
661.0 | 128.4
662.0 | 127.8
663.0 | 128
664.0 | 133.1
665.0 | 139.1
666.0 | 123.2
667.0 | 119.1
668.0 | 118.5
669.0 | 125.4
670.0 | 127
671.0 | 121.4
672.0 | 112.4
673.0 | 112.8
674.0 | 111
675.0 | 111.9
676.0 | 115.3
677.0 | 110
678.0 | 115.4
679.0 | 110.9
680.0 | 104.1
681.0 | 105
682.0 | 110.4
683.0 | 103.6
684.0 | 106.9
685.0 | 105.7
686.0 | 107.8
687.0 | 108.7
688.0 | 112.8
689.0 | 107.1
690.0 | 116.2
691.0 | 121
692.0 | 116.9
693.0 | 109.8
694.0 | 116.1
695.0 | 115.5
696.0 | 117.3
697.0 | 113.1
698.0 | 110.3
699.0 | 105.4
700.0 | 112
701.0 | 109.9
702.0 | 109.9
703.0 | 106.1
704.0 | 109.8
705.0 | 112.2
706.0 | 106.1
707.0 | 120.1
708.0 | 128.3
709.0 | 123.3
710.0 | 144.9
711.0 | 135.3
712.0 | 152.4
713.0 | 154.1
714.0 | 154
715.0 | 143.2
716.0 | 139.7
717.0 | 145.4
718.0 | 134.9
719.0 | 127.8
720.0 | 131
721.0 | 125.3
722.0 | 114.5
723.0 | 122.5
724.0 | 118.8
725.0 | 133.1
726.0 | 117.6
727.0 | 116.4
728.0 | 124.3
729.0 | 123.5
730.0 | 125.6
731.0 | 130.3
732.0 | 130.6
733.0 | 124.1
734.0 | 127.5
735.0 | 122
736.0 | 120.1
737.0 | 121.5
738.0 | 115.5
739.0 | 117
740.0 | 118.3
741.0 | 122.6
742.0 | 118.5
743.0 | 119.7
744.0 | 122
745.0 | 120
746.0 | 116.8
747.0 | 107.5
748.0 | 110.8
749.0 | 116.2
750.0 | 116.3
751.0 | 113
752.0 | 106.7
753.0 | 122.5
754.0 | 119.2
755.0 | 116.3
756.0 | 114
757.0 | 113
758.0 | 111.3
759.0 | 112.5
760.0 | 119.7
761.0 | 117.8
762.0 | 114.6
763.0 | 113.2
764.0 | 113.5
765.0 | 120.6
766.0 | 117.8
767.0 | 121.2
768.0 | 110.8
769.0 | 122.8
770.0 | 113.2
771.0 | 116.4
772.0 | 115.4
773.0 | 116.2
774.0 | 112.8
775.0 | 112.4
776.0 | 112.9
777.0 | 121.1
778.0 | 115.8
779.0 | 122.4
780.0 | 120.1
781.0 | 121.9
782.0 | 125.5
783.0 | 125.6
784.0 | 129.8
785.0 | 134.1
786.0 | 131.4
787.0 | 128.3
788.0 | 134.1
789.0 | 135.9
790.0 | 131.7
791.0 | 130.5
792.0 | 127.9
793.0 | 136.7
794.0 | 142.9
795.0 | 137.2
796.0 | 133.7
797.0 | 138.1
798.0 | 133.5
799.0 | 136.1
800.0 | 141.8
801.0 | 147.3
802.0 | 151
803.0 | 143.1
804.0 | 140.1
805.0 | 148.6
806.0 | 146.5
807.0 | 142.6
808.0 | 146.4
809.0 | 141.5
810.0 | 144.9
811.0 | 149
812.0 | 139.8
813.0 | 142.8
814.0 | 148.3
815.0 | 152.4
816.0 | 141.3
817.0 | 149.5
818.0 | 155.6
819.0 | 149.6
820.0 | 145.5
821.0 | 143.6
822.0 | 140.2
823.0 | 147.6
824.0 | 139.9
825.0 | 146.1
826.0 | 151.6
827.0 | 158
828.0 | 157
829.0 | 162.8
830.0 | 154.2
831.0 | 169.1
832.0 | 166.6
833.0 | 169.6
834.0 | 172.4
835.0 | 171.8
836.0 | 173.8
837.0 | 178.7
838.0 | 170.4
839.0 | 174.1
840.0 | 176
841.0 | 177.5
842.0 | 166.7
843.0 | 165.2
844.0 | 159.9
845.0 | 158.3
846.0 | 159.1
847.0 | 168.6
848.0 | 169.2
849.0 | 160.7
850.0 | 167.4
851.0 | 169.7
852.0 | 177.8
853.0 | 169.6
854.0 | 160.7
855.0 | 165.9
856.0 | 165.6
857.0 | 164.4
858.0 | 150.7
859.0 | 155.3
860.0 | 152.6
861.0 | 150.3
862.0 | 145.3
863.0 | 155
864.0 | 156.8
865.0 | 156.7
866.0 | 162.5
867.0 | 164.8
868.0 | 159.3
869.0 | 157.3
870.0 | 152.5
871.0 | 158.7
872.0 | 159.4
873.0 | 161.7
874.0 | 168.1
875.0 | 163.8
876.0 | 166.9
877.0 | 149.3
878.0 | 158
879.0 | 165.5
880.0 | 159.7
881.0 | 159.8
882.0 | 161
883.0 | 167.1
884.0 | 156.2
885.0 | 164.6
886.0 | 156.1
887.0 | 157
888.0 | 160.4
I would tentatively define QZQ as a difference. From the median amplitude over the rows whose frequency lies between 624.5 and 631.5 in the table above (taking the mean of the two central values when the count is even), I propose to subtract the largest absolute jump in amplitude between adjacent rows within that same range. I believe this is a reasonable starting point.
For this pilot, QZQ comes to 90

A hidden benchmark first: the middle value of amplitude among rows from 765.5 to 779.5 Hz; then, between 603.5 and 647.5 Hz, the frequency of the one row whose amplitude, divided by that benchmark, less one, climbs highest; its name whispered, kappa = 647.0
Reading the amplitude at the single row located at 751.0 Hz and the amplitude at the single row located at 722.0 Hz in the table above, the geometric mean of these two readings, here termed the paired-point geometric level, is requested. 114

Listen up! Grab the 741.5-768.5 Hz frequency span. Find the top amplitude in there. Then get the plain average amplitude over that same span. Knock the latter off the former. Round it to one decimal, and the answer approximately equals 6.7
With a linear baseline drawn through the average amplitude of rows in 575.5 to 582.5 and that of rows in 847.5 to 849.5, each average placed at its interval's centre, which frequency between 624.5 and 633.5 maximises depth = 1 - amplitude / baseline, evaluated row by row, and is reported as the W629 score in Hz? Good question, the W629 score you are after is 626.0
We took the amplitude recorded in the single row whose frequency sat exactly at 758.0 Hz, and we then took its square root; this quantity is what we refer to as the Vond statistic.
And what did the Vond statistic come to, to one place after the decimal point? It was 10.5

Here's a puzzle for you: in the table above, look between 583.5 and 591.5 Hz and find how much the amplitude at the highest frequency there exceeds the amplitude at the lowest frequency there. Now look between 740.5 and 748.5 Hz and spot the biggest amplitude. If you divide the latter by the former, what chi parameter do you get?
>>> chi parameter -19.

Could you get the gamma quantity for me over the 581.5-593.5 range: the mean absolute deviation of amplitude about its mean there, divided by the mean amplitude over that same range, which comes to 0.0230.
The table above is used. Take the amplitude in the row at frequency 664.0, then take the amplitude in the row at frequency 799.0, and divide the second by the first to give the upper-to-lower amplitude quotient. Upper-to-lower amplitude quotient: 1.02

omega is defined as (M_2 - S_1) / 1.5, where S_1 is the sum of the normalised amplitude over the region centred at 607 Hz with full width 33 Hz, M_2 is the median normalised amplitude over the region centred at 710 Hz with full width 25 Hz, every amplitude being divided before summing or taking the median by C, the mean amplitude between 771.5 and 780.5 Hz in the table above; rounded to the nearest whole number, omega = -17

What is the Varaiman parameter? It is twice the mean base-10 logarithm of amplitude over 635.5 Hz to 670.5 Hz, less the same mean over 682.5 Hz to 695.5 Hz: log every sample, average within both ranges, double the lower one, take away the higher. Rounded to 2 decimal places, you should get 2.10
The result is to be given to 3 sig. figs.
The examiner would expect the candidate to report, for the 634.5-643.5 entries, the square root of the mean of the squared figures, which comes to 105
